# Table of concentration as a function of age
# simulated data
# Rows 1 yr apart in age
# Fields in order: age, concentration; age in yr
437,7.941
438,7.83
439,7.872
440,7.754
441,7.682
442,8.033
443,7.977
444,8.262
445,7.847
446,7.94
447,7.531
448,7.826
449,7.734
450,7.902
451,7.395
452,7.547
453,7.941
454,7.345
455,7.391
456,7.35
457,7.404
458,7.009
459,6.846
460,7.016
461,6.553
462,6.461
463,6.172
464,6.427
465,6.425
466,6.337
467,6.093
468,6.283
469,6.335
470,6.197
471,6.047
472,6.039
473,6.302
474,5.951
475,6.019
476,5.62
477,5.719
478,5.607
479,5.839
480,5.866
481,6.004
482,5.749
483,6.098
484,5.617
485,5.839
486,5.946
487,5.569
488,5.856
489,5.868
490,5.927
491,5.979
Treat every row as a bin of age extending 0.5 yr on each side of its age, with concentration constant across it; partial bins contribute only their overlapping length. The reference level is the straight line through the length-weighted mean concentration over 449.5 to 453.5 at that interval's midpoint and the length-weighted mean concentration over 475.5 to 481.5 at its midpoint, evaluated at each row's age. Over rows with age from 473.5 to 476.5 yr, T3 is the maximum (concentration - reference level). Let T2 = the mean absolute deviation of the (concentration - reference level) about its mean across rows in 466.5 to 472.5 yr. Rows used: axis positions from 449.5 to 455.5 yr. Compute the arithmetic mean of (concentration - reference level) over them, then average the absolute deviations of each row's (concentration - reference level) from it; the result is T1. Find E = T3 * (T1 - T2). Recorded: 0.00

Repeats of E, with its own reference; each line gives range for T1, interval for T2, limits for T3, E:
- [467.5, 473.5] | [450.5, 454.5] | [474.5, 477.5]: 0.00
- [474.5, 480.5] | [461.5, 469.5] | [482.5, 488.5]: 0.02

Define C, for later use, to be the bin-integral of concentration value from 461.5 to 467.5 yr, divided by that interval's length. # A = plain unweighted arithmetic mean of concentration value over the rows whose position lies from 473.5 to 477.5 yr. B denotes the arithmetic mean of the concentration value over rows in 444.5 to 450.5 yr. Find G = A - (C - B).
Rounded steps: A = 5.83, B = 7.8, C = 6.32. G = 7.3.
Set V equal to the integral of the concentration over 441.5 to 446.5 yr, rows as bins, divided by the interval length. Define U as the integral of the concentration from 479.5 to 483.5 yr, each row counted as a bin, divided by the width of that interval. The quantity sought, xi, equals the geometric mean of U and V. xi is 6.9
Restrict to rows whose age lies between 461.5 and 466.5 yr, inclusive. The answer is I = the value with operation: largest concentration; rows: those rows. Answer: 6.461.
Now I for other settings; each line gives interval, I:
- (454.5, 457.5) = 7.404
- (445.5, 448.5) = 7.94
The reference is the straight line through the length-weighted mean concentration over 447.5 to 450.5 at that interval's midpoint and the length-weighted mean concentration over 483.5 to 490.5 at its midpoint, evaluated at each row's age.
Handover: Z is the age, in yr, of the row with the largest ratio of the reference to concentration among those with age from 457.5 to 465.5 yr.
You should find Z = 463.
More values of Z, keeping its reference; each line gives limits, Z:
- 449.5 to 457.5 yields 451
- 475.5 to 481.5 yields 476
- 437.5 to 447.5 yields 438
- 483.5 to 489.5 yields 484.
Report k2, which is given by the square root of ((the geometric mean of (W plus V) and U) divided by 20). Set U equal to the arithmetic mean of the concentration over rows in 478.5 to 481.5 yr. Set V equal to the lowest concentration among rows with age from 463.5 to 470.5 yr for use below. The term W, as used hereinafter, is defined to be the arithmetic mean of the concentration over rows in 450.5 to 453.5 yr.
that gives 0.671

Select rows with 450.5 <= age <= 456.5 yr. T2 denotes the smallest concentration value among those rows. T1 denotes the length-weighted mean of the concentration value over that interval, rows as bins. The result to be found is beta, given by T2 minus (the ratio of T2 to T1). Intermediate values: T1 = 7.5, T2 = 7.345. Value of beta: 6.4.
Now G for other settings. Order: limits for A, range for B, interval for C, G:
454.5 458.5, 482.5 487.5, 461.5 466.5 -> 6.7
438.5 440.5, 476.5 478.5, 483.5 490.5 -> 7.7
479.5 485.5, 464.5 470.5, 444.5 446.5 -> 4.2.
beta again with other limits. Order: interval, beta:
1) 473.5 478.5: 4.6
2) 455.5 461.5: 5.6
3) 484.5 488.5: 4.6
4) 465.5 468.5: 5.1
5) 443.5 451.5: 6.4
